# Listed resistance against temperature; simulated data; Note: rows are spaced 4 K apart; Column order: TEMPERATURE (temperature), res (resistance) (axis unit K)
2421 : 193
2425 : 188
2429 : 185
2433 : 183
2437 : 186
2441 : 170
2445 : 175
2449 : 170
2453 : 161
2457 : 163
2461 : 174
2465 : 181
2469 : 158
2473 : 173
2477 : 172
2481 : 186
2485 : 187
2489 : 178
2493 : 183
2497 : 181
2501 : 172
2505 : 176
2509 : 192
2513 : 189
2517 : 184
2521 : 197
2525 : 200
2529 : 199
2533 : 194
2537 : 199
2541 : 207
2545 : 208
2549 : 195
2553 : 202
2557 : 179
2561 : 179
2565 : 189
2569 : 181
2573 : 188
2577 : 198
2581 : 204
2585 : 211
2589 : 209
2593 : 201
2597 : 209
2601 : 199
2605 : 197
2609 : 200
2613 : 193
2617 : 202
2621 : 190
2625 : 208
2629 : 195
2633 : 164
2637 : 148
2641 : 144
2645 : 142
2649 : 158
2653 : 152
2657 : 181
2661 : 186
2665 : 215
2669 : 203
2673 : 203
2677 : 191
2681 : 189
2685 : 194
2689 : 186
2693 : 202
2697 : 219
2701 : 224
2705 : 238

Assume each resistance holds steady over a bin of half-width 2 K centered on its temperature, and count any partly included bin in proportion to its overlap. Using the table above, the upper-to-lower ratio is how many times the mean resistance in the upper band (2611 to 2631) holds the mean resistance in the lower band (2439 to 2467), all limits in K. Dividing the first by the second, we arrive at 1.16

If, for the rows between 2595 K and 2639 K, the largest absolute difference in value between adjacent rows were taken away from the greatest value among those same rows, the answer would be 178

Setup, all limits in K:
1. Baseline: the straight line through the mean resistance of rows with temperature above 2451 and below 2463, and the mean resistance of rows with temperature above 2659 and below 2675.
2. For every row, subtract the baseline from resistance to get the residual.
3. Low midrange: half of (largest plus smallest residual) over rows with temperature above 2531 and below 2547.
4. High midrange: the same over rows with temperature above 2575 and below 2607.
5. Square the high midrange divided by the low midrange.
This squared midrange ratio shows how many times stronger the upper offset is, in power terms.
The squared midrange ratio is 0.5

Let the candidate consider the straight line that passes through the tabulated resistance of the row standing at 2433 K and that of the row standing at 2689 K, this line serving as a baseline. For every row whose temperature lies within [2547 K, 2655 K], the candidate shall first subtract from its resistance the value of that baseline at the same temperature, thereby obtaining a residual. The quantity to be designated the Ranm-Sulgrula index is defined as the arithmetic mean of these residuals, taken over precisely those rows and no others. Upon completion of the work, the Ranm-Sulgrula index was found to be 1.6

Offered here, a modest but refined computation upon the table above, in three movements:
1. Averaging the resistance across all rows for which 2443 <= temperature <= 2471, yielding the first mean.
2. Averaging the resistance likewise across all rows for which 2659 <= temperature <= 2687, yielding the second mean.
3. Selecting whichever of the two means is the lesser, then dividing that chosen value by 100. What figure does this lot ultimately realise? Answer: 1.69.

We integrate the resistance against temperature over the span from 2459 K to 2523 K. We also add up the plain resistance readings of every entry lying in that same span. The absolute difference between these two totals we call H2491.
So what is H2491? 8649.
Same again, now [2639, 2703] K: 8967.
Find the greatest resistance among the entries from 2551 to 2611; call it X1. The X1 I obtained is 211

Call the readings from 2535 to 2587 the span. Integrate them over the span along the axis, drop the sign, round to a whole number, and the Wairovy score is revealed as 10160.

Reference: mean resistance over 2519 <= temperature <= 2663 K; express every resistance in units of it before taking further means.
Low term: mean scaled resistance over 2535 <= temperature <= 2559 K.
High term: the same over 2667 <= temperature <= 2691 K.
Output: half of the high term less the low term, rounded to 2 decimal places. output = -0.01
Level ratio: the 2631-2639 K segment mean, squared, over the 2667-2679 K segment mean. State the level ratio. 122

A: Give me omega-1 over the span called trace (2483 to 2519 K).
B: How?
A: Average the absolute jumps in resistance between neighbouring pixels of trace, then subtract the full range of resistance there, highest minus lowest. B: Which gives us -13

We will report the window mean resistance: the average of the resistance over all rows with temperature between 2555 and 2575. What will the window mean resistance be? 183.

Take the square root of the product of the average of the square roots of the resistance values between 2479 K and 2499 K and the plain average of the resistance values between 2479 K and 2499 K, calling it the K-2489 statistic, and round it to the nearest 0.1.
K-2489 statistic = 49.8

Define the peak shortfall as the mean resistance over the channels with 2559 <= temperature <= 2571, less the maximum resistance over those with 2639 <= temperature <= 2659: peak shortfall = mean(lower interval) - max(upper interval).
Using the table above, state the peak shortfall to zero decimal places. 2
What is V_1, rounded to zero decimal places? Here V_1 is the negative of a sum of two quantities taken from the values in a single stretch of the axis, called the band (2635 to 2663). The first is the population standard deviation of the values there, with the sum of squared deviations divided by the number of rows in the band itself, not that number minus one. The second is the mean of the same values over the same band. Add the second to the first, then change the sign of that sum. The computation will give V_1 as -175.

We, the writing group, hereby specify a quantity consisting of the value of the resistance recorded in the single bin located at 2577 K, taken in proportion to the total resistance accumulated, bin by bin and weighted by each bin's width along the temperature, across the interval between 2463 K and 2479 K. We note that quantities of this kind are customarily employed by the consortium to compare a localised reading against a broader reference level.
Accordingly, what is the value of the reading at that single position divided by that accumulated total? 0.072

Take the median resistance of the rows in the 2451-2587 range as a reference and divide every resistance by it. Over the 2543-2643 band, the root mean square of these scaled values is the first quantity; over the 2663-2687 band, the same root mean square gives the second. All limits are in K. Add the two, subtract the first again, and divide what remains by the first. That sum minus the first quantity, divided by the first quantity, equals 1.04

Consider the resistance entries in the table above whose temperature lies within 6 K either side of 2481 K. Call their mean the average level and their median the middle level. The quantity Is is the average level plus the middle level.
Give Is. 368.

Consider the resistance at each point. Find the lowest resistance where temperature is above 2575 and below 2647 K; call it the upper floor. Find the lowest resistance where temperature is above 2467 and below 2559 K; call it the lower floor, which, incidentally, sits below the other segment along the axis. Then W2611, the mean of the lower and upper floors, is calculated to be 150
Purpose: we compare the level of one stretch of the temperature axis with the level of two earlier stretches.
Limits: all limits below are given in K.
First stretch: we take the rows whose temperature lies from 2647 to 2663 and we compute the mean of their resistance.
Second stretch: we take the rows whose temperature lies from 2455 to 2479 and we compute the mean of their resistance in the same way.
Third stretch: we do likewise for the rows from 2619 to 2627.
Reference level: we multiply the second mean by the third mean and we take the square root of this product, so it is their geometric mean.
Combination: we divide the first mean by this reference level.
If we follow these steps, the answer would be 0.92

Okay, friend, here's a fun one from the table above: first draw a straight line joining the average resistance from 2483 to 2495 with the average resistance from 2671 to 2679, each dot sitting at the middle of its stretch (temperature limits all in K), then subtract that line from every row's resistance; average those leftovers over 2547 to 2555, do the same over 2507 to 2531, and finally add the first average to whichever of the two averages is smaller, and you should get 20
